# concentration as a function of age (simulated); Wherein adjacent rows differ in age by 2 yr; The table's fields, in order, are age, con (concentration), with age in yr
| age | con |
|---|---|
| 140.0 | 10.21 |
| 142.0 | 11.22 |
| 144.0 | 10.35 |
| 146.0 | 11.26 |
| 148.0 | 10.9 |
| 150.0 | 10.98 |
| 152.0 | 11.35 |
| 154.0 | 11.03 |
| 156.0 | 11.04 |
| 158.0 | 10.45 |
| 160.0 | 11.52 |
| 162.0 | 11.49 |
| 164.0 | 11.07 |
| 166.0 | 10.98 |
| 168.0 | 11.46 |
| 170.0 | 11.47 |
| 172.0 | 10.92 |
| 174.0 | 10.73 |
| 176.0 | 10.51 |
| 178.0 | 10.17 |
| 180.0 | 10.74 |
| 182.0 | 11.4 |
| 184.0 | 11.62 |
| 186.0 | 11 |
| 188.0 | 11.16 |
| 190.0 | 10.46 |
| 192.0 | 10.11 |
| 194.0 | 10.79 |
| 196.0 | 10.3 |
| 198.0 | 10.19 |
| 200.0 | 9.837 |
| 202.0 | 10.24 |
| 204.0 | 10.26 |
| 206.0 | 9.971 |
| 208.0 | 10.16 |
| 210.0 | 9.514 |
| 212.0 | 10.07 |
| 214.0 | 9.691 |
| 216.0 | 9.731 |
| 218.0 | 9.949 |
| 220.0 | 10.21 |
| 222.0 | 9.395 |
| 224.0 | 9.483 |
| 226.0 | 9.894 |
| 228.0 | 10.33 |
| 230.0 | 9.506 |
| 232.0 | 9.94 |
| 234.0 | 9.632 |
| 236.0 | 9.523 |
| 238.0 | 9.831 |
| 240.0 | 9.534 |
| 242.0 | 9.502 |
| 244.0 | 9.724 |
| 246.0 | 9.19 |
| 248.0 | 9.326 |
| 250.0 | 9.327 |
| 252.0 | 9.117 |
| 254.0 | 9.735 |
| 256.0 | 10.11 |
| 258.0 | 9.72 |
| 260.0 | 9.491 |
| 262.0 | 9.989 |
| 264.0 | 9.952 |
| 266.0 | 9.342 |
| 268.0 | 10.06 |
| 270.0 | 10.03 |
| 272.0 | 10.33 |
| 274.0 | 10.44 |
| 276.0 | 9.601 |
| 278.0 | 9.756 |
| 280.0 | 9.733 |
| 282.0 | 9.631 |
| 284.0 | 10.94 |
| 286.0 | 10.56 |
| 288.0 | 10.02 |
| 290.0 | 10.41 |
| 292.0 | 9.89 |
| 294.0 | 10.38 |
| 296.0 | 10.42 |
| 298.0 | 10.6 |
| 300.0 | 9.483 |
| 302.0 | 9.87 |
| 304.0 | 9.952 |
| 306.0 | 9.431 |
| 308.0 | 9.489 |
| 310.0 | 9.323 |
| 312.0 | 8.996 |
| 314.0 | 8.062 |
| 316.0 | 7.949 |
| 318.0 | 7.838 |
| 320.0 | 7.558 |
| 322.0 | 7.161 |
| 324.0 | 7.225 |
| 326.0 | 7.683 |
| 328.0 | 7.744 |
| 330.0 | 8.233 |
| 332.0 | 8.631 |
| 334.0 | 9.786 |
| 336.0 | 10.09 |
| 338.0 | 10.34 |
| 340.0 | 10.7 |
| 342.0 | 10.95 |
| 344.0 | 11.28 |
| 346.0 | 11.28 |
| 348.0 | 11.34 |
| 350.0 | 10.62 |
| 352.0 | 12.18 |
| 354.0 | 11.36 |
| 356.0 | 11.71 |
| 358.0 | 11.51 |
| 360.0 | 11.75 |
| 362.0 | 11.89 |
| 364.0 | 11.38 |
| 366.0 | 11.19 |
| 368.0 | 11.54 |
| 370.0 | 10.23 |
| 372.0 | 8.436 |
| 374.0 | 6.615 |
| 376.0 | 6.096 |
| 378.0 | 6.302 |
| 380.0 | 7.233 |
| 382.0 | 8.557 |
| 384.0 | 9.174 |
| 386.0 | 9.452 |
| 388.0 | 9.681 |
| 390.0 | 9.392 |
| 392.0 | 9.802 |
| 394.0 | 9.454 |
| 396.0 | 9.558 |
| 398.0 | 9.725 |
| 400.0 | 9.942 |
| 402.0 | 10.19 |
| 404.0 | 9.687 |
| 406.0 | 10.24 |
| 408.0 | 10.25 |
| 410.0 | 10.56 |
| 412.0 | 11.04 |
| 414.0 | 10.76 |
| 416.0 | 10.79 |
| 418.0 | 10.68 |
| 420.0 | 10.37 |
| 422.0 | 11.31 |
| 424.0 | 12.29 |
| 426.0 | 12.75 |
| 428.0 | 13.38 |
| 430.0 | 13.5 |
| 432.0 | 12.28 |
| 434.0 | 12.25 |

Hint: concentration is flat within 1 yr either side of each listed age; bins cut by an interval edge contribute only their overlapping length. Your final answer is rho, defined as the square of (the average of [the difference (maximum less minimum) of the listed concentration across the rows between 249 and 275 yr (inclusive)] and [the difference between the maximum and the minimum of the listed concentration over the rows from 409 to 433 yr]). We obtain 5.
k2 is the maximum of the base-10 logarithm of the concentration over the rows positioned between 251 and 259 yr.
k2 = 1.00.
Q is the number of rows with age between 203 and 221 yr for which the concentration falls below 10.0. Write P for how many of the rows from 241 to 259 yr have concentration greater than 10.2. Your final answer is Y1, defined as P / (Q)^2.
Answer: 0.00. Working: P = 0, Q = 5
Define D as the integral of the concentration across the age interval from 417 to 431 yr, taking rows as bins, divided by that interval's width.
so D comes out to 12.0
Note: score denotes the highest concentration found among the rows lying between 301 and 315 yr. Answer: 9.952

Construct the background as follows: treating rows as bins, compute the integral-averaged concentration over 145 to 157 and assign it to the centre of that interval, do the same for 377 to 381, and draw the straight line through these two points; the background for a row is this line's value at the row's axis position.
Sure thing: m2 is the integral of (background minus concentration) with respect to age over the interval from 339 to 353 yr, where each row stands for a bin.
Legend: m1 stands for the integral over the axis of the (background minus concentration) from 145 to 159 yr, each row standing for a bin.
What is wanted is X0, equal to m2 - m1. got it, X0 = -54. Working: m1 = 1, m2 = -53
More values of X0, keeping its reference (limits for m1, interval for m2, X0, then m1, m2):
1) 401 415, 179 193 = 51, -58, -7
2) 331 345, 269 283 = 21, -38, -17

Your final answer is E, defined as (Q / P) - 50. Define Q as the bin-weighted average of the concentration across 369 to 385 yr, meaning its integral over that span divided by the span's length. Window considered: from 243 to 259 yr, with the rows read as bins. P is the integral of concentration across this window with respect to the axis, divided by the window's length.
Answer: -49.2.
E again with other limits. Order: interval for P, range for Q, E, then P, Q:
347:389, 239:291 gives -49.0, 9.9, 9.8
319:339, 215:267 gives -48.9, 8.4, 9.7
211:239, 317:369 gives -49.0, 9.8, 10.1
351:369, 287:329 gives -49.2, 11.6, 9.0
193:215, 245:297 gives -49.0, 10.1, 9.9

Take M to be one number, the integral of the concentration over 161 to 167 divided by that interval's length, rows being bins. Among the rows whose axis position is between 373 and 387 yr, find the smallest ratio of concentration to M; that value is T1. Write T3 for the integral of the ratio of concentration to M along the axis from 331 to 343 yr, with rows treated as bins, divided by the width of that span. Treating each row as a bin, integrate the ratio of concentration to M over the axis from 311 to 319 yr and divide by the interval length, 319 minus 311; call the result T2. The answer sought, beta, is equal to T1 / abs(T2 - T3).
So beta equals 3.3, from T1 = 0.55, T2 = 0.73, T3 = 0.902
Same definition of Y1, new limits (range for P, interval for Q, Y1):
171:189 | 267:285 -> 0.50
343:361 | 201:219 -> 0.36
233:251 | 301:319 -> 0.00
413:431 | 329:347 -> 1.00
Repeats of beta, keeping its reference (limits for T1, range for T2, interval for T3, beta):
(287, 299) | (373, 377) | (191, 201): 2.5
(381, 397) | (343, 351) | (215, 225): 6.2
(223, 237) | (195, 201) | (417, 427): 6.9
